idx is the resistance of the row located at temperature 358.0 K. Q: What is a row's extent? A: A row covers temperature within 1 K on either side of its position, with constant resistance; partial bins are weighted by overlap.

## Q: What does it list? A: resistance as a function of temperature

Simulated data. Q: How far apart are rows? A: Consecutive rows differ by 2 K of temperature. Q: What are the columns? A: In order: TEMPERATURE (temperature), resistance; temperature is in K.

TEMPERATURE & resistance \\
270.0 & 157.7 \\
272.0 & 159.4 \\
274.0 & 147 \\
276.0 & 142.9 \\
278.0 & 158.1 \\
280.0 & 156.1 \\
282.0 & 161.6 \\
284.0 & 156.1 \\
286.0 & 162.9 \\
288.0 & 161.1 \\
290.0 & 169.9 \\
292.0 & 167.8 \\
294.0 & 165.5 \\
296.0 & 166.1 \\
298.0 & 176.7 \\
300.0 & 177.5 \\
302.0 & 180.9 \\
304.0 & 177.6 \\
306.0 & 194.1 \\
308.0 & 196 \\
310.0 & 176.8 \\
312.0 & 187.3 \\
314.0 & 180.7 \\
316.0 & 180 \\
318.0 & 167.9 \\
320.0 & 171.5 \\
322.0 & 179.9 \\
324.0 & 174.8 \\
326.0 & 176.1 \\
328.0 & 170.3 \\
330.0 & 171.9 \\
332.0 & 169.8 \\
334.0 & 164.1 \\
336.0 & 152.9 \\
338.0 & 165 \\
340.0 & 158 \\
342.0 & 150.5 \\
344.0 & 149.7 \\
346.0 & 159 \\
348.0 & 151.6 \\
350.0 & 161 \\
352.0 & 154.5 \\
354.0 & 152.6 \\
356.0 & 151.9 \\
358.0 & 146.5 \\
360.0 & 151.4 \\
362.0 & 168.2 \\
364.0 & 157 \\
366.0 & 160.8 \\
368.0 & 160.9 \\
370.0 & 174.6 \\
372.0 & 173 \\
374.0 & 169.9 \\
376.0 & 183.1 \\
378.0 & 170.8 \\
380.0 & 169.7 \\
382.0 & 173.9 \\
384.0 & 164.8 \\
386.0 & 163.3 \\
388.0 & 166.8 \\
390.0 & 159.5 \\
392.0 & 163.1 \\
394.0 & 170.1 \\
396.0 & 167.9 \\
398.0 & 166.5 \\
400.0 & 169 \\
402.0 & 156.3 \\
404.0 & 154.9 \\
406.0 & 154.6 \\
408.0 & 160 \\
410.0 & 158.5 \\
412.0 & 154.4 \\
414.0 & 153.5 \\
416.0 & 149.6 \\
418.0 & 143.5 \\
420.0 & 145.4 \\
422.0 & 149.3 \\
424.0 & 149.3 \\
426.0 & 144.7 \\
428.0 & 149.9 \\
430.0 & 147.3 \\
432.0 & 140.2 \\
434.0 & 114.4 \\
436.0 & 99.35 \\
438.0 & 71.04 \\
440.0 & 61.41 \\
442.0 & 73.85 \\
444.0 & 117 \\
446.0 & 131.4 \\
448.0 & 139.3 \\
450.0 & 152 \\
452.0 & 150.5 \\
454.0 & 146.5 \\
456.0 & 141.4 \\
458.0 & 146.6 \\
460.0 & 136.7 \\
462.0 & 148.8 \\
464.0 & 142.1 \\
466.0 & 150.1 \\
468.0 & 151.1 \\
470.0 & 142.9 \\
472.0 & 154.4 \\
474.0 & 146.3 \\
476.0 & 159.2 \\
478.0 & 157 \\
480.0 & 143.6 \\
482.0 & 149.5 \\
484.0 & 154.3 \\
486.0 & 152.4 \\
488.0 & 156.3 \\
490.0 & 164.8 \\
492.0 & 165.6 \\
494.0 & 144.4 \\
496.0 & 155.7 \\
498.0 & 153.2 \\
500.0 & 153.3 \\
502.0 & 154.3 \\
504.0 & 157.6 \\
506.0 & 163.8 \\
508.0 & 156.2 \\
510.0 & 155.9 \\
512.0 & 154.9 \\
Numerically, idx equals 146.5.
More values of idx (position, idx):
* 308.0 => 196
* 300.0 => 177.5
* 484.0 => 154.3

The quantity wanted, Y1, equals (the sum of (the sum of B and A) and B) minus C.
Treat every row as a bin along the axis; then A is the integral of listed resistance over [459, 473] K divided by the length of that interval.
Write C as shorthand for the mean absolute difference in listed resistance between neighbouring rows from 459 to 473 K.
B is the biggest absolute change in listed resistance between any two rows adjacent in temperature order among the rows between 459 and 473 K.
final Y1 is 163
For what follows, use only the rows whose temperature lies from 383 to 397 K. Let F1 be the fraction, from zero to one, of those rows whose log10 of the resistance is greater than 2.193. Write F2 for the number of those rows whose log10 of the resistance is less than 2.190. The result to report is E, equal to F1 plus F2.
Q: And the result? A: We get 1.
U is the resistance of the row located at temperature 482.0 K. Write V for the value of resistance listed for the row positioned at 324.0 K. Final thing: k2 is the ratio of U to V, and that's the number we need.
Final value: 0.86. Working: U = 149.5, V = 174.8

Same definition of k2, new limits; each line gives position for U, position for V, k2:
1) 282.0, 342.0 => 1.07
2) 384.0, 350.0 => 1.02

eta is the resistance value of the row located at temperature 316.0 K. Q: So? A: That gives 180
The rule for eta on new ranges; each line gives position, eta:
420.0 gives 145.4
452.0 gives 150.5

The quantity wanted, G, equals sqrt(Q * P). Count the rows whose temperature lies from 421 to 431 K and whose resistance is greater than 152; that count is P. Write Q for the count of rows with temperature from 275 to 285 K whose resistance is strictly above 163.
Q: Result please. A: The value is 0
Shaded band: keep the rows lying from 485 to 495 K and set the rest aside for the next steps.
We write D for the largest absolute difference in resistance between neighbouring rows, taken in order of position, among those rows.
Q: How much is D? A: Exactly 21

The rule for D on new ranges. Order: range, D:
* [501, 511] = 8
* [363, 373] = 14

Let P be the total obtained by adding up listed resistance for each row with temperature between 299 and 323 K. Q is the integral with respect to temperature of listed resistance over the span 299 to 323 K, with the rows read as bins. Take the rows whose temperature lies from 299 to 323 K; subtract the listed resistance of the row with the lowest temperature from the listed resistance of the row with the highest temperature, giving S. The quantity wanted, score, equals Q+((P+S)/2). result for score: 5427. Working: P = 2170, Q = 4340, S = 2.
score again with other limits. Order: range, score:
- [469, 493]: 4627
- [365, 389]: 5082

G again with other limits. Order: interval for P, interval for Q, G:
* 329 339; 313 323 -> 5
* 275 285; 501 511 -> 2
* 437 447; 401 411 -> 0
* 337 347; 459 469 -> 0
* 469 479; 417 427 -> 0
